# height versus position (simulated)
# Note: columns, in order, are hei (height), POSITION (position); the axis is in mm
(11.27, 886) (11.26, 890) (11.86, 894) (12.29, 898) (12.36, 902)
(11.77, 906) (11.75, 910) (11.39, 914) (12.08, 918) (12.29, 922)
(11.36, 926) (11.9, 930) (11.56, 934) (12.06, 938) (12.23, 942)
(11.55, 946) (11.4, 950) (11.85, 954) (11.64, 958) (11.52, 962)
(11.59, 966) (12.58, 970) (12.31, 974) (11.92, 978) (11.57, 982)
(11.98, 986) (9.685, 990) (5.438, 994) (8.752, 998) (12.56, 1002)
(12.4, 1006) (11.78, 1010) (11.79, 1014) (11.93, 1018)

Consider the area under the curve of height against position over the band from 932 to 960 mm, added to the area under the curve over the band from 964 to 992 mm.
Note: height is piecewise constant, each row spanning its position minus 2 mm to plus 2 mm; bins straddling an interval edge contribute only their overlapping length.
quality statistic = 656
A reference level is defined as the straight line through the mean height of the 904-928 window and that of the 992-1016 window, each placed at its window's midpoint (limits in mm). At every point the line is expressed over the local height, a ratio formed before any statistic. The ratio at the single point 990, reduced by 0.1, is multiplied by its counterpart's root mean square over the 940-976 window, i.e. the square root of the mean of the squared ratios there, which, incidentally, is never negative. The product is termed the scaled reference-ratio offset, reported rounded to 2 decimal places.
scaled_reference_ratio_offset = 0.94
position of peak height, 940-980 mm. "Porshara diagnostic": 970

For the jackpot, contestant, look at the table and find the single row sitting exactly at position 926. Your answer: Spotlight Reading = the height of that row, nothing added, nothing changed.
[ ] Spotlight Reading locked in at 11.36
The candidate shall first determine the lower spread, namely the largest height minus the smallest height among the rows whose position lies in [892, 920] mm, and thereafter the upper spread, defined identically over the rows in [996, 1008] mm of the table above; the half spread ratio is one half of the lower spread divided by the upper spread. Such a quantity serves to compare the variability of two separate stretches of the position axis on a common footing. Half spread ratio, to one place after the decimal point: 0.1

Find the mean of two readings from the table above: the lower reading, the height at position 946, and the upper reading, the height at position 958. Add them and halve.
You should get 11.6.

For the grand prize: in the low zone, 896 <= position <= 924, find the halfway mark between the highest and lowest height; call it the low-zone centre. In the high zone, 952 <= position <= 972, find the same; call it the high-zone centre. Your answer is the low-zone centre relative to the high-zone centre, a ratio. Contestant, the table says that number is 0.99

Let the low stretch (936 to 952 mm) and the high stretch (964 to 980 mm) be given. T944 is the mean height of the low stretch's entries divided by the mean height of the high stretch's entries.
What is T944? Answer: 0.98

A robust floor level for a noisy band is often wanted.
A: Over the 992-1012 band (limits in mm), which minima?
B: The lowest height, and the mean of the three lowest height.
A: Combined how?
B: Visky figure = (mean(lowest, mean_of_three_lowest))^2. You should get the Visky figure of 50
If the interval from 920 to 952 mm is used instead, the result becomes 130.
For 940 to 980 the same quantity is 131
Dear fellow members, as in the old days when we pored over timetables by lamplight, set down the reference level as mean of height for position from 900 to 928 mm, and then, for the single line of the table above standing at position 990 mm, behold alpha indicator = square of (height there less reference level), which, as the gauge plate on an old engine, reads 4.7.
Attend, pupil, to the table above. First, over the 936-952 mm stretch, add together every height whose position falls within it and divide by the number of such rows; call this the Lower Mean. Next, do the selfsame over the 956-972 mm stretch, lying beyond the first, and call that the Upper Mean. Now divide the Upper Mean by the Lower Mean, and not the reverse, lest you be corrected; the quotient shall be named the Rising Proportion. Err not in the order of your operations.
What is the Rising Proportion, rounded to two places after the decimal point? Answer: 1.00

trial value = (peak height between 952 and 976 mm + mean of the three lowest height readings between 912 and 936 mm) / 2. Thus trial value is 12.0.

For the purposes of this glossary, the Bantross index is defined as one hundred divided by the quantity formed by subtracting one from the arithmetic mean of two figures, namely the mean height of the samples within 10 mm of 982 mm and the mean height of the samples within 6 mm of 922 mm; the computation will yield 9.3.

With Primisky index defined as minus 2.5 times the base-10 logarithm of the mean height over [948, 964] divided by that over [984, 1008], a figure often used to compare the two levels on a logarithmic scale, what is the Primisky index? -0.15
